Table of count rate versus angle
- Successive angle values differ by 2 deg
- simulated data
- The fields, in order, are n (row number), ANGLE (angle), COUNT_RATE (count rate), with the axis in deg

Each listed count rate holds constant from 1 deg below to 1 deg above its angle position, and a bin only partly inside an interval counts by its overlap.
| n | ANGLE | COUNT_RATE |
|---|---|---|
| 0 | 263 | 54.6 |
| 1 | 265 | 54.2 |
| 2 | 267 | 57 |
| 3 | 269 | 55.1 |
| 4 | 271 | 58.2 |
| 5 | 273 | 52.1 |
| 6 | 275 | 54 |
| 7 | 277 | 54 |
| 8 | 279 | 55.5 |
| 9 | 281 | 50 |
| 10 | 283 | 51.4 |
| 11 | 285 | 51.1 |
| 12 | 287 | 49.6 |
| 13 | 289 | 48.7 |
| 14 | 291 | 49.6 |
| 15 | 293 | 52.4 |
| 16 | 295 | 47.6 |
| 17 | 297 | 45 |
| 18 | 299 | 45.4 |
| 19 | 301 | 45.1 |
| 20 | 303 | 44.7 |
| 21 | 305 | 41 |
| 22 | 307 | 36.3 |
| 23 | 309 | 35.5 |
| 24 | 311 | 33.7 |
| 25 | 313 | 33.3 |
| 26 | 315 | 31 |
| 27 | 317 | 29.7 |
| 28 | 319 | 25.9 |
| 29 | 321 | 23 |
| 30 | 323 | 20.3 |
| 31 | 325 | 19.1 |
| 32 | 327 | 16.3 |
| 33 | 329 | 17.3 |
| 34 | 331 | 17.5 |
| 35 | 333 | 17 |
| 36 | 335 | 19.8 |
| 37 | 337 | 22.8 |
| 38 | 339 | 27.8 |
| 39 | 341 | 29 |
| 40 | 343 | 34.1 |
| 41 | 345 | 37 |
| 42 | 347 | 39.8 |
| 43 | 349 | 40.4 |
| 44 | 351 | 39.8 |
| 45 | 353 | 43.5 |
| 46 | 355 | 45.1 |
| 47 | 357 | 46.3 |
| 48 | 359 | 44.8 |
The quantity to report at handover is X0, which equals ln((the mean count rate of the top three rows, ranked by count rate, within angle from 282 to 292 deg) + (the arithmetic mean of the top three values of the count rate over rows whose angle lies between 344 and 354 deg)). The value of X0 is 4.52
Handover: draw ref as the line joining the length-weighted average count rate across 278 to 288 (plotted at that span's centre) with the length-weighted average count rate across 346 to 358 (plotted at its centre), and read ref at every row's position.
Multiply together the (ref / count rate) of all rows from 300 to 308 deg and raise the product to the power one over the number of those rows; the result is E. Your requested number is 1.17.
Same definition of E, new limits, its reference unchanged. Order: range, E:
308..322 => 1.58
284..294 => 1.01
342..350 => 1.15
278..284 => 0.99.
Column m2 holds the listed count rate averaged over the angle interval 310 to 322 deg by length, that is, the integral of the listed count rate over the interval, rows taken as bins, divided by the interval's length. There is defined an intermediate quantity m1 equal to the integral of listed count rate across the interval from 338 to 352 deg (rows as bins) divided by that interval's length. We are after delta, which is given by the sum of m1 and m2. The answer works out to 65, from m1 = 35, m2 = 29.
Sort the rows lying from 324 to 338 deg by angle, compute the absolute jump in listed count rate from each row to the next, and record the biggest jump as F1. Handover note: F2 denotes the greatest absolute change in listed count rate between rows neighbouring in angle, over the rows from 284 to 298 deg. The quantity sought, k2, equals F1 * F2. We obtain 14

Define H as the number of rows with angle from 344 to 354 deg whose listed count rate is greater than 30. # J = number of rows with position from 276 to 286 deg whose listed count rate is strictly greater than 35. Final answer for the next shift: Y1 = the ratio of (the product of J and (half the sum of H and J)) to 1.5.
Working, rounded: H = 5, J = 5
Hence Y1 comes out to 17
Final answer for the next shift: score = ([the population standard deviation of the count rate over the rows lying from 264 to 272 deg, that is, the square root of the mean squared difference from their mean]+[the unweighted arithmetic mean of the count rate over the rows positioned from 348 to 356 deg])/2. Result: 21.9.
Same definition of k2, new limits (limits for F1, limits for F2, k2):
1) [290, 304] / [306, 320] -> 18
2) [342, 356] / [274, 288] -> 20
